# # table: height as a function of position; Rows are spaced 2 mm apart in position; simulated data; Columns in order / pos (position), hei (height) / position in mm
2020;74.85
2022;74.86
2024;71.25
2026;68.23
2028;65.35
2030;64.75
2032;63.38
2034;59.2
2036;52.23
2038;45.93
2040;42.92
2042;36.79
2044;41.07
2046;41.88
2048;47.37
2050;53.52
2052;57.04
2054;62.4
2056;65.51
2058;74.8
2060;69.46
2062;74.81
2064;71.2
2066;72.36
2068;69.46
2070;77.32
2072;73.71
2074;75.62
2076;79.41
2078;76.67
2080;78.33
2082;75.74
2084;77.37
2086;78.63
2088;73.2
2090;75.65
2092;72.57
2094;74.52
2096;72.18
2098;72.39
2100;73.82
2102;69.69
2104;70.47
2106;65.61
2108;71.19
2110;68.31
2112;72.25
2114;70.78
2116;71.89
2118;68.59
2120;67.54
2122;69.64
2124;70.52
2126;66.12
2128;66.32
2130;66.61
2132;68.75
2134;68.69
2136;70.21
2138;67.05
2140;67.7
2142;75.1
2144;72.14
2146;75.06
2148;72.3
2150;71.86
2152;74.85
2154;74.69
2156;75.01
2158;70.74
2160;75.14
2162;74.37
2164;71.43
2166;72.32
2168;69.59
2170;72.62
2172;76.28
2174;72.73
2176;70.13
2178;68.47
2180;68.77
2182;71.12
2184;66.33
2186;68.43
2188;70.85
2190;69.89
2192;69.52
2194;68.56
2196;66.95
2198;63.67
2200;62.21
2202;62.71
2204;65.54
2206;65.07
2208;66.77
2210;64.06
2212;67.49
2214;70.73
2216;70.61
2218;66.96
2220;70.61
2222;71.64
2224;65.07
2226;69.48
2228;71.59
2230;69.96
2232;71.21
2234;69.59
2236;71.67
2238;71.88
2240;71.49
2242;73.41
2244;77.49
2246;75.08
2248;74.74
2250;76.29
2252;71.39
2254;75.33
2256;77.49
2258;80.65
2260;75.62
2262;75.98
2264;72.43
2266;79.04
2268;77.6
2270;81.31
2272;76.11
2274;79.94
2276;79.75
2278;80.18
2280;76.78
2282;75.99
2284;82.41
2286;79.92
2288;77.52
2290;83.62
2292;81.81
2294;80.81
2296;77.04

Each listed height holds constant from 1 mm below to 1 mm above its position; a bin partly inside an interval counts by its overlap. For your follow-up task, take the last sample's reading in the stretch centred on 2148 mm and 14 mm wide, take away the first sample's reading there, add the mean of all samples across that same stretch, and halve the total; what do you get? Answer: 37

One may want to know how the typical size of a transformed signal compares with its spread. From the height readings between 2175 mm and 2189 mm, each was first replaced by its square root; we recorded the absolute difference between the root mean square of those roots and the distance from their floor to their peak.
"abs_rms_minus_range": 8.03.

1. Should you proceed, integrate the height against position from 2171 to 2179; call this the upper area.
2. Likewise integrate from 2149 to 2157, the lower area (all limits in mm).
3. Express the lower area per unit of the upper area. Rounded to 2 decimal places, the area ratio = 1.03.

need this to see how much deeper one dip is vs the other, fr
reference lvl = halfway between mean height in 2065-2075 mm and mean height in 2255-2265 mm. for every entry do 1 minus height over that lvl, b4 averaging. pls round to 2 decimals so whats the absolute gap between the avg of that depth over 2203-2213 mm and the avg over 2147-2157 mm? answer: 0.11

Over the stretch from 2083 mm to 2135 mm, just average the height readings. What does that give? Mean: 71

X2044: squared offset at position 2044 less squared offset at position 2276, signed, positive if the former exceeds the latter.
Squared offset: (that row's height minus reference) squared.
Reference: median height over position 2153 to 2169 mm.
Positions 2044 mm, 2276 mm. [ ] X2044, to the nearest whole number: 1001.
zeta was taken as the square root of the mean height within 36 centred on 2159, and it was 8.6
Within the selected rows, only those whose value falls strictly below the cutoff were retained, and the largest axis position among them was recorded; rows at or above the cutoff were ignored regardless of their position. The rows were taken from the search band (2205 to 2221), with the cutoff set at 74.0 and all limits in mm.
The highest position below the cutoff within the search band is 2220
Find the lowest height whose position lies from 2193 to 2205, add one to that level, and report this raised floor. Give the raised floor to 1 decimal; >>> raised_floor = 63.2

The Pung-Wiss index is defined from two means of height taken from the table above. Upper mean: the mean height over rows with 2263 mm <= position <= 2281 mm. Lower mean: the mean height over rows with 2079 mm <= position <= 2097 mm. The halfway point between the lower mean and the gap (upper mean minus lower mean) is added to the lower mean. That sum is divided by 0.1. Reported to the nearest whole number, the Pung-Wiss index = 1144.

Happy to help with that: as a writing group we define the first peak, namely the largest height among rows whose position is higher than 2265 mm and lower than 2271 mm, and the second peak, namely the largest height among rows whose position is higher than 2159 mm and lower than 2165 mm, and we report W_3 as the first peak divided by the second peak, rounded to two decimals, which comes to 1.08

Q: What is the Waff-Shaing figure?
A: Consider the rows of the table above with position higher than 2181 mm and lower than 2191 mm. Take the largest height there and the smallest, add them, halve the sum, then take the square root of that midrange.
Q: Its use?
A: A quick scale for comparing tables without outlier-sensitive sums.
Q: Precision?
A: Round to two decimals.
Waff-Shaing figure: 8.29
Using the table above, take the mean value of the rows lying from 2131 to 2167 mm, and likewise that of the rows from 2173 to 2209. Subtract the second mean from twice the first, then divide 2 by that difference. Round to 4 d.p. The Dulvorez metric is 0.0261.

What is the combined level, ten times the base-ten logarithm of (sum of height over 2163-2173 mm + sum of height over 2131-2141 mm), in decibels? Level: 28.5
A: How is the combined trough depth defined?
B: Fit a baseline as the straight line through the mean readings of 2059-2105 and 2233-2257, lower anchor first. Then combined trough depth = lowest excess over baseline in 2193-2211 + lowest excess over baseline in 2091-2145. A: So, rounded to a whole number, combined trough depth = -20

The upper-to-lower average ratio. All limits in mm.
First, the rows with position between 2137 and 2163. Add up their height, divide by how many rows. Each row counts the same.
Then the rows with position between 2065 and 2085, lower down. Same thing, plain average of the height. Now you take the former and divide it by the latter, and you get 0.96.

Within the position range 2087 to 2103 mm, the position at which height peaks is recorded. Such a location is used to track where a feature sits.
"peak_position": 2090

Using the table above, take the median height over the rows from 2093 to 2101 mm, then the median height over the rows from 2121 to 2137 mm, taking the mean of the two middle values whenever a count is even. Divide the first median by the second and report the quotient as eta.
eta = 1.06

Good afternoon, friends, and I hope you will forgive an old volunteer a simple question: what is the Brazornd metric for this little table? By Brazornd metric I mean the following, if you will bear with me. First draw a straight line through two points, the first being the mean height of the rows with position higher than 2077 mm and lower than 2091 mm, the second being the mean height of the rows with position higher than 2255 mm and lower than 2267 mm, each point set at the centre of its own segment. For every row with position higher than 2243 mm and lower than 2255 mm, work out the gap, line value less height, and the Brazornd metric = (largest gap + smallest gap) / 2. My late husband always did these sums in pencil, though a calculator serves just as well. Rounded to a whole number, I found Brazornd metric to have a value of 2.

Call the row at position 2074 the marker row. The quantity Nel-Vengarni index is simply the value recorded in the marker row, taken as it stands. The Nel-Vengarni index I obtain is 75.62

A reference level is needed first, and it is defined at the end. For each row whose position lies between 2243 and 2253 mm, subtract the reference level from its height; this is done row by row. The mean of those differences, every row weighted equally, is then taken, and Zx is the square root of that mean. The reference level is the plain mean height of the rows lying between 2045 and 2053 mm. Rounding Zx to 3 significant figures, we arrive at 5.00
